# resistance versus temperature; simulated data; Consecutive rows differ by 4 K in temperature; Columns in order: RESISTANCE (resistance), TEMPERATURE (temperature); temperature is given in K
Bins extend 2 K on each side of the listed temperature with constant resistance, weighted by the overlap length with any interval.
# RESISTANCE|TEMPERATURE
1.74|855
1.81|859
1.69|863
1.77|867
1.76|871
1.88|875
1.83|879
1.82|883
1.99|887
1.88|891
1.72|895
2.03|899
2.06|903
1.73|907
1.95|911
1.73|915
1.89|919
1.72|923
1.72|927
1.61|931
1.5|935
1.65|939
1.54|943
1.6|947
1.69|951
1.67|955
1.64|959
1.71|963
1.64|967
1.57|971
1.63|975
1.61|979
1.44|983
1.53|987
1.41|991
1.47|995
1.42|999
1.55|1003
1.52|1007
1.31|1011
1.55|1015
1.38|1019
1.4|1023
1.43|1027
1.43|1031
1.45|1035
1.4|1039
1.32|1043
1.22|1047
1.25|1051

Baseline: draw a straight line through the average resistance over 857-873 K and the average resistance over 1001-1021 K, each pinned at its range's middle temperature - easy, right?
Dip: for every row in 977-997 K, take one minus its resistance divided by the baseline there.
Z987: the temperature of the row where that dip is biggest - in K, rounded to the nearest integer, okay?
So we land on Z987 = 991 K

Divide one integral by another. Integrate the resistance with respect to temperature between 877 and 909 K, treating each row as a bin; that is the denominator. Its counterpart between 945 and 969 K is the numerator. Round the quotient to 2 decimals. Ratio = 0.66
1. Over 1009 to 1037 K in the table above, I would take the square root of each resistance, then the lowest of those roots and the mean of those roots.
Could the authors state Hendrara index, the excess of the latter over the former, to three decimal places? 0.047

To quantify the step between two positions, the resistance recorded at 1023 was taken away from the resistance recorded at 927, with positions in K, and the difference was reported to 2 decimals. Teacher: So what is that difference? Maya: 0.32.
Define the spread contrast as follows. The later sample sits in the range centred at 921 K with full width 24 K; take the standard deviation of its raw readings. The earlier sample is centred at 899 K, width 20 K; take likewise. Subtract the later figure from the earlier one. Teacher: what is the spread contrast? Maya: 0.03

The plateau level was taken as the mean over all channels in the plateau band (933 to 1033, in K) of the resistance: 1.53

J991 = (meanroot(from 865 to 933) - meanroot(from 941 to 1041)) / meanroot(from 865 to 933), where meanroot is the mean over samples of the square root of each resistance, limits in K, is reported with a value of 0.09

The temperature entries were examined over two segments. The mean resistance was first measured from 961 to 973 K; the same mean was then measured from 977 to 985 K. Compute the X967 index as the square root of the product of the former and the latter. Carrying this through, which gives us 1.58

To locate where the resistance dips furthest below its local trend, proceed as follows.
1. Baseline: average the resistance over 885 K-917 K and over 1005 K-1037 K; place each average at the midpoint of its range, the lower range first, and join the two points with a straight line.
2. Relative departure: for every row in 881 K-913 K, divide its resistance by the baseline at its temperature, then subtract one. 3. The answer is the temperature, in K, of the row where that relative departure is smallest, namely 895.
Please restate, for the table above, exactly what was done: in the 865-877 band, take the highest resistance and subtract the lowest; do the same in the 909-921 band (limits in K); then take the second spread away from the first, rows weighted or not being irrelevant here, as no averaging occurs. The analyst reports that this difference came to -0.10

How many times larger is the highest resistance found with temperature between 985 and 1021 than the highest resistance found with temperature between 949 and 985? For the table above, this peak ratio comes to 0.906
